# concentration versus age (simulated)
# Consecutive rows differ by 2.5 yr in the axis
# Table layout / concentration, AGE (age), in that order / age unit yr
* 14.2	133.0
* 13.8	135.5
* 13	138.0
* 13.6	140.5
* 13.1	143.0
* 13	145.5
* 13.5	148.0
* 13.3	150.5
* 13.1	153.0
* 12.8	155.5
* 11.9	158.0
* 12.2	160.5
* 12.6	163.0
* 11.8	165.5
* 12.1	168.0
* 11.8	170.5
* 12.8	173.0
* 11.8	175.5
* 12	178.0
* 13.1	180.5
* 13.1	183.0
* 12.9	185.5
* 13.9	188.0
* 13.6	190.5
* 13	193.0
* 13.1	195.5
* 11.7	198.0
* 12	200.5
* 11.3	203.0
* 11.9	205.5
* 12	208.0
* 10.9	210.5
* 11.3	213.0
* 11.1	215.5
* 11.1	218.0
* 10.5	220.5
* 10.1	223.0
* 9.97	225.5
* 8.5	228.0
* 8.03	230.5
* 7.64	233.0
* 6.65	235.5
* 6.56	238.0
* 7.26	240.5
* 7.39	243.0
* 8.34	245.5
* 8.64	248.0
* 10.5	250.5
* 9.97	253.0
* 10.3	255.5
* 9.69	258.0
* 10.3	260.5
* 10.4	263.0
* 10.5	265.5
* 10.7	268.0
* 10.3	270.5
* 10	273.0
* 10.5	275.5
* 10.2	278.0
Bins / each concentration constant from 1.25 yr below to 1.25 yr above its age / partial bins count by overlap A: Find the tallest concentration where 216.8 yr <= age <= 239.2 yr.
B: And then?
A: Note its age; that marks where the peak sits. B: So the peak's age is 218.0 yr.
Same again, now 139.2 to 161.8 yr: 140.5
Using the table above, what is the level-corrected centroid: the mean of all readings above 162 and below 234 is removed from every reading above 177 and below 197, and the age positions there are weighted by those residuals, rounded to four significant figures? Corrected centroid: 187.8 yr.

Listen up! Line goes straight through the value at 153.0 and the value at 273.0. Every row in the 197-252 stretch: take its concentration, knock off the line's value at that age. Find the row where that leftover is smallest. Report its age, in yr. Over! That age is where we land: 238.0 yr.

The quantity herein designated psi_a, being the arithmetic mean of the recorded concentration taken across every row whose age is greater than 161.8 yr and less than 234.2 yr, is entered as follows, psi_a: 11.6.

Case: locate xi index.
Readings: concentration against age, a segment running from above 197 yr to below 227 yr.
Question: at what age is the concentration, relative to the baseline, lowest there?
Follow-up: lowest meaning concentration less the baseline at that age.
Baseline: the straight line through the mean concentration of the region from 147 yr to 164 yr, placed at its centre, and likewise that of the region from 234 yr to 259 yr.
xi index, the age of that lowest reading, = 225.5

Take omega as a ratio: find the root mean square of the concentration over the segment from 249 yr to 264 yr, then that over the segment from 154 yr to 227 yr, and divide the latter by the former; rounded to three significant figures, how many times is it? 1.18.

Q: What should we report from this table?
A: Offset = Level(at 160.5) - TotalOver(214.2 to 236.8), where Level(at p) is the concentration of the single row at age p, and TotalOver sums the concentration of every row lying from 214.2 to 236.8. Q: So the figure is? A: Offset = -71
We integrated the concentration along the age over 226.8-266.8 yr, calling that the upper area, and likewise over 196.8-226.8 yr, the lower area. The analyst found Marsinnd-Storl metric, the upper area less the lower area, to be 17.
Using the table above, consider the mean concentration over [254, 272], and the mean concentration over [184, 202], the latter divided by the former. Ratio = 1.25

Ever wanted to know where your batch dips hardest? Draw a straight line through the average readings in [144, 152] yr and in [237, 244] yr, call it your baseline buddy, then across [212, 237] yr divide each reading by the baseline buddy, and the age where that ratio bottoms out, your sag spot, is 235.5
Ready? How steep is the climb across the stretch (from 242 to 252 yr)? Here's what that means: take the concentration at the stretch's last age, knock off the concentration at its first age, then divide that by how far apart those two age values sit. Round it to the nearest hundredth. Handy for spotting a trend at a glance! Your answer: 0.41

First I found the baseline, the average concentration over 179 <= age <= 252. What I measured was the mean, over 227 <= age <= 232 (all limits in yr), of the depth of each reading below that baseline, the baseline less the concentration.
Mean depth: 2.3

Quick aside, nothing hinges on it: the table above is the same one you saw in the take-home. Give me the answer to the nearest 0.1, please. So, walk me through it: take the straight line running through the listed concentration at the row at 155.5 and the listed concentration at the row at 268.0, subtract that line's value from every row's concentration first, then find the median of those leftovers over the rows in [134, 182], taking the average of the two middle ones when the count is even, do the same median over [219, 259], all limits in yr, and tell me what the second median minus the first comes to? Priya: -2.6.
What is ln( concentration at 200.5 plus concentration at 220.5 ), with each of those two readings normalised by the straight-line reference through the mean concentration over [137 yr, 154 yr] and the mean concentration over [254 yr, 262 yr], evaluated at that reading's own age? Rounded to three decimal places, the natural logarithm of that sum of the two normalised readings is 0.677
